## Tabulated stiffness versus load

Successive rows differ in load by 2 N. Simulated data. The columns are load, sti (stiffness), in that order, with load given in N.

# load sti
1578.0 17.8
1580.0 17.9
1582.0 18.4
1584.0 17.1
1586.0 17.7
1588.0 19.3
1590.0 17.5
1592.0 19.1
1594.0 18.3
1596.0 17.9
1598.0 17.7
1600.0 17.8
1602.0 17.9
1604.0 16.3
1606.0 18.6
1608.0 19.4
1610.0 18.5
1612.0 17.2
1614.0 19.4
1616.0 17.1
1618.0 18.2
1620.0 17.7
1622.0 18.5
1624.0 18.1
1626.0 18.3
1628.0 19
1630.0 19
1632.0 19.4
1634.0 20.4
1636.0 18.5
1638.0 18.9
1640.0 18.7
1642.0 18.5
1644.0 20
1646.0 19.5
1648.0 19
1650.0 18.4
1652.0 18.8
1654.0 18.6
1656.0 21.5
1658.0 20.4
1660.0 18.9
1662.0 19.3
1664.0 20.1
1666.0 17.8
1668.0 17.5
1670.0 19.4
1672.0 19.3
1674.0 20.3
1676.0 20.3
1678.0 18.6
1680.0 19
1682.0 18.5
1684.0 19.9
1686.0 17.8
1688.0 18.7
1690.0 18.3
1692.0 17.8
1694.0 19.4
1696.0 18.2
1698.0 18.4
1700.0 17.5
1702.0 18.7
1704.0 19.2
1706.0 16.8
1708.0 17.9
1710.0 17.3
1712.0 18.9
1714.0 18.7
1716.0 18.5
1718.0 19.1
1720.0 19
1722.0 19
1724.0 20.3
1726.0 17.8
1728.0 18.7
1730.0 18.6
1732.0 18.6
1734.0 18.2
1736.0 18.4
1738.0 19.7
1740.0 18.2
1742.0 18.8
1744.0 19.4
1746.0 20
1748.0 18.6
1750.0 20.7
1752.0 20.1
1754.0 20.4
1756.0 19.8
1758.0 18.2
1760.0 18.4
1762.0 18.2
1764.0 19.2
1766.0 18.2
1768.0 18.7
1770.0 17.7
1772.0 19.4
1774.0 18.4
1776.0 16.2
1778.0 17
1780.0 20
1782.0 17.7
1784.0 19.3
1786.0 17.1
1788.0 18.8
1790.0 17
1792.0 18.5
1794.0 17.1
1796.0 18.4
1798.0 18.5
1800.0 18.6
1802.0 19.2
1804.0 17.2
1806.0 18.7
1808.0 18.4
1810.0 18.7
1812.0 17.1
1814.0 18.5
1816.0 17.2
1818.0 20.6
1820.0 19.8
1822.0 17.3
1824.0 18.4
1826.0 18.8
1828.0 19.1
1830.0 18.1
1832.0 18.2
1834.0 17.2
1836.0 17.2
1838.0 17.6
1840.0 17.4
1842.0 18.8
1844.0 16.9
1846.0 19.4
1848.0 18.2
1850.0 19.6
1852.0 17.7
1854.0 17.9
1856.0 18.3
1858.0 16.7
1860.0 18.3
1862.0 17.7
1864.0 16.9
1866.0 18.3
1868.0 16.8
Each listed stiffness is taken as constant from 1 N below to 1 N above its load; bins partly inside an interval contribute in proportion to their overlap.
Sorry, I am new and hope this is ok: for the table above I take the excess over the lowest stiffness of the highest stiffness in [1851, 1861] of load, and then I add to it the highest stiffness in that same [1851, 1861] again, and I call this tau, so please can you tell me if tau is 19.9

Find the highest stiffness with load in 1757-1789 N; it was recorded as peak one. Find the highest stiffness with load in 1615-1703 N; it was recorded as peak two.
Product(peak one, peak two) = 430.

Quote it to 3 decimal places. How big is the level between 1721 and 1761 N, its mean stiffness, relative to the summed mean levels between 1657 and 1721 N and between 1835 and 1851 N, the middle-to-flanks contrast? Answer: 0.518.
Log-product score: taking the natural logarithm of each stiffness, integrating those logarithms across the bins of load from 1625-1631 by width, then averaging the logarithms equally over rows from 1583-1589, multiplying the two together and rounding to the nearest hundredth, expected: 50.86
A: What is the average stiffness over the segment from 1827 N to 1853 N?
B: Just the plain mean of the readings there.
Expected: 18.1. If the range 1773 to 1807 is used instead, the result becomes 18.1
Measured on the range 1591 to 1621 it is 18.1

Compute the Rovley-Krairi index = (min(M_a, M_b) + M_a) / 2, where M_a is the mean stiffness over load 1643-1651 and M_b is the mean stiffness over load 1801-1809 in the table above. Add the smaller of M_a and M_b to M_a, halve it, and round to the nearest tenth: 18.8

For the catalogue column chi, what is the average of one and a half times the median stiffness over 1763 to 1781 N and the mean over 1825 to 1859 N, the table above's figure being 22.83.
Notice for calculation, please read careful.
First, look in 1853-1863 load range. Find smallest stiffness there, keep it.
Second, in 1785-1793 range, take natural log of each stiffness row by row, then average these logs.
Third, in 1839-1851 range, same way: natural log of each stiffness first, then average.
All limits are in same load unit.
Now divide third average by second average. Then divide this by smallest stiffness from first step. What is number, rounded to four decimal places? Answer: 0.0605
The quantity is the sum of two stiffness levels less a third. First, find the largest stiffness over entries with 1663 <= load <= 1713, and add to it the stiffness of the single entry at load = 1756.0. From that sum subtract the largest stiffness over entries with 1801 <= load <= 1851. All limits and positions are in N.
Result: 19.5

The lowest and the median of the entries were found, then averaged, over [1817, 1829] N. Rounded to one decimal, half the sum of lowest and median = 18.1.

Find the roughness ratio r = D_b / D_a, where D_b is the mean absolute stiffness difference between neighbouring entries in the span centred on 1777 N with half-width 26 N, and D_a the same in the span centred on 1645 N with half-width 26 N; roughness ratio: 1.41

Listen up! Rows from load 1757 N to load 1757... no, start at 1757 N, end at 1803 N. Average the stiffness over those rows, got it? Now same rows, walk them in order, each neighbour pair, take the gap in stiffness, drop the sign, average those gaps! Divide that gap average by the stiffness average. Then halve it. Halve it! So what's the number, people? 0.034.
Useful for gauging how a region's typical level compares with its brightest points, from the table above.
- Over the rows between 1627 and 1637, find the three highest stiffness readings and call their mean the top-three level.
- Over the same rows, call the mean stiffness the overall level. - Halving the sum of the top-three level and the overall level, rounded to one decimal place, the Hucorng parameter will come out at 19.4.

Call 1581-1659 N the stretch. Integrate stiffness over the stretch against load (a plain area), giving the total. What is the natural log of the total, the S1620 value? 7.28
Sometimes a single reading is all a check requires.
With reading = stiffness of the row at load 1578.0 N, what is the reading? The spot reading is 17.8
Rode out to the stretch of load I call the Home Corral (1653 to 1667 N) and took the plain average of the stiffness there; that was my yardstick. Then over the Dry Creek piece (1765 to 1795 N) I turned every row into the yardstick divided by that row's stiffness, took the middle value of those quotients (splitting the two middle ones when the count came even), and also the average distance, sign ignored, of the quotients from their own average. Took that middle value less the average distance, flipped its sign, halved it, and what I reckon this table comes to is -0.509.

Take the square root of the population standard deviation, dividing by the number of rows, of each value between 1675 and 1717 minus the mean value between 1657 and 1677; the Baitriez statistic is 0.90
